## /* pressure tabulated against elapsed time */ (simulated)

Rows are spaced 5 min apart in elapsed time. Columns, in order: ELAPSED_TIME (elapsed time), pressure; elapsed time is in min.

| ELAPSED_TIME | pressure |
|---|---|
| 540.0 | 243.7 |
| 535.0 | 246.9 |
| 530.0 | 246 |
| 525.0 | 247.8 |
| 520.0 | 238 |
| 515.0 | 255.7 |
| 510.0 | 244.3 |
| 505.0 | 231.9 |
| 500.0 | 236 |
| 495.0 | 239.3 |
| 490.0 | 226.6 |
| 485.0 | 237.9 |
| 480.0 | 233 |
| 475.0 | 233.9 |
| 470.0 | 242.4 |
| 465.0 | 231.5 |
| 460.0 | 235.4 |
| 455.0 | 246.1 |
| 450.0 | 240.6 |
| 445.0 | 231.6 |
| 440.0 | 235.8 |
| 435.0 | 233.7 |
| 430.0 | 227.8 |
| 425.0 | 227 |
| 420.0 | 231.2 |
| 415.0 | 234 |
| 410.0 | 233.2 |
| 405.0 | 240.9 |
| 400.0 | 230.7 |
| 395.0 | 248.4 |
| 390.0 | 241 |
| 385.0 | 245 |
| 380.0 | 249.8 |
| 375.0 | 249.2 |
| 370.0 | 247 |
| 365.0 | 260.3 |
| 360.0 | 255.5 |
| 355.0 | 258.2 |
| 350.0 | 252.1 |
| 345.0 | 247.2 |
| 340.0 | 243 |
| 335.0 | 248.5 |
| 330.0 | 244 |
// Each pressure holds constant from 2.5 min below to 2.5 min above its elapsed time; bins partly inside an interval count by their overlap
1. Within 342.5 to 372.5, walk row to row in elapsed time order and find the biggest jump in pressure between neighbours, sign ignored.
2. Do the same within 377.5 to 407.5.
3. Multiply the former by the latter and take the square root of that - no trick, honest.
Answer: 15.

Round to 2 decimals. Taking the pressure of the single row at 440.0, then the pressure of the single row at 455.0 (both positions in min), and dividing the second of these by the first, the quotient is 1.04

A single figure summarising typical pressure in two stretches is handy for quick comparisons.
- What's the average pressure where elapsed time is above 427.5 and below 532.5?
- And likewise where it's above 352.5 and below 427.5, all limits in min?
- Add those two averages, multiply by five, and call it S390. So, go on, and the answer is 2406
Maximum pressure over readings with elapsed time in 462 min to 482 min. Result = 242.4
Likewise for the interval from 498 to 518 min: 255.7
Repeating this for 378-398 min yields 249.8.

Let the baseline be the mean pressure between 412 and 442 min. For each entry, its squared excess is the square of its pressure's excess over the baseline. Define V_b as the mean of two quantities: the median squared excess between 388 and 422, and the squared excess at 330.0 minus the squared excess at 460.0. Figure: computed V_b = 73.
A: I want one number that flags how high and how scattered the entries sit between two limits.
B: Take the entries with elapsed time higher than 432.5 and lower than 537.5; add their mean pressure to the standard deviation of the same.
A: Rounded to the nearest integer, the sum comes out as 246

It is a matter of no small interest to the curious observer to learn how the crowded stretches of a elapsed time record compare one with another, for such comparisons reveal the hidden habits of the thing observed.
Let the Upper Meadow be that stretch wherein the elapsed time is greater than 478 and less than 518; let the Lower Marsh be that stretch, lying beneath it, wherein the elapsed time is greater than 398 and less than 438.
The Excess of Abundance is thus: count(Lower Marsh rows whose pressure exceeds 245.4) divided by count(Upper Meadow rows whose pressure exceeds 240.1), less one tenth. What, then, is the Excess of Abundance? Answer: 0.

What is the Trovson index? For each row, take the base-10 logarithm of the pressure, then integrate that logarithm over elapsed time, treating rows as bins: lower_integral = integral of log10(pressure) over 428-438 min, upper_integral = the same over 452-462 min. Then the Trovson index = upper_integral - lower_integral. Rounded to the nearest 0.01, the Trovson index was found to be 0.18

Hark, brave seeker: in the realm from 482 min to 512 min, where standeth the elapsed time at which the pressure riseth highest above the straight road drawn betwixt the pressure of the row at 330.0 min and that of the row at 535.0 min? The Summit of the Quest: 510.0 min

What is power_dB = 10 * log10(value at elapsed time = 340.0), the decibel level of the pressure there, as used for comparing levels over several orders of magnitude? 23.9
